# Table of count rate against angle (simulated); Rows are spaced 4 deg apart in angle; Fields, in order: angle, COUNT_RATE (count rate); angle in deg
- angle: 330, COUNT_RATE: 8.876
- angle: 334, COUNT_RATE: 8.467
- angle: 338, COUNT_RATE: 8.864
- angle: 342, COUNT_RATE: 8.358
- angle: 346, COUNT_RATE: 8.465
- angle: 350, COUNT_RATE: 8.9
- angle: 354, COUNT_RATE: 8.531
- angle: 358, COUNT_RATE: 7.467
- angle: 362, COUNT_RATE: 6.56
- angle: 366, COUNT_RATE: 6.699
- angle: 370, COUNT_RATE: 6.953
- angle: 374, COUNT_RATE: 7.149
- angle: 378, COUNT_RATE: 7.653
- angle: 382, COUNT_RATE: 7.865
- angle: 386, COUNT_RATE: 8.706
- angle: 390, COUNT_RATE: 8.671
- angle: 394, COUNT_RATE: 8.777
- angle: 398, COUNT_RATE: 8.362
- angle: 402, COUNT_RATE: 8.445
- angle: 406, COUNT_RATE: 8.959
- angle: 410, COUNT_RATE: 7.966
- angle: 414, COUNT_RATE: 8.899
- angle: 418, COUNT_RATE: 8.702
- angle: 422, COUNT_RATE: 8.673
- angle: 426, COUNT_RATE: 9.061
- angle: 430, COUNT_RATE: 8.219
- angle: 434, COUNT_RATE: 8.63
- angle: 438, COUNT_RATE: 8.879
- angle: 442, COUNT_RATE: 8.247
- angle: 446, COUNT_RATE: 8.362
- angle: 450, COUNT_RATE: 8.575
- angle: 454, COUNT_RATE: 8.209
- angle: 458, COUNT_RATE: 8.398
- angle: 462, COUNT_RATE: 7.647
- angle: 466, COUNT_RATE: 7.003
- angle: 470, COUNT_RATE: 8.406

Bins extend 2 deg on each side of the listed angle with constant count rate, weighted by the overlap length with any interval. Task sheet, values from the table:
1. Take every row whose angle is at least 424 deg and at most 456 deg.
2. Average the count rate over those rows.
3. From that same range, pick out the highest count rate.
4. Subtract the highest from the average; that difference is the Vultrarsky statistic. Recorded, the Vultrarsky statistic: -0.54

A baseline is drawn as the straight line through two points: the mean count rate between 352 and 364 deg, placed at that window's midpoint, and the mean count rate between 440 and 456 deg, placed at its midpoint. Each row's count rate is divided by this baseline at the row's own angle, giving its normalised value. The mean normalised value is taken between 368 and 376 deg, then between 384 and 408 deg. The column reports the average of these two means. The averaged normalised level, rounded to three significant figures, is 1.01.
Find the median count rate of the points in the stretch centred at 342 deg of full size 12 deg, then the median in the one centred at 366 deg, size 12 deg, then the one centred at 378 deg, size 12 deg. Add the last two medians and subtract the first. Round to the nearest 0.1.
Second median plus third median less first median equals 5.9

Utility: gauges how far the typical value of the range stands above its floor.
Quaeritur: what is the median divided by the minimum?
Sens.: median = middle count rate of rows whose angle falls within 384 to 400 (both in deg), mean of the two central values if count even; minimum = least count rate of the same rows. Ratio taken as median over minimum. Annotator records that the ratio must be 1.039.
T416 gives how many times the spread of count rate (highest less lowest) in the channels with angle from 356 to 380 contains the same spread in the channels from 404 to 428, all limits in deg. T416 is 1.0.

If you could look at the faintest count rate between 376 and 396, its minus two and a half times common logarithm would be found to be -2.21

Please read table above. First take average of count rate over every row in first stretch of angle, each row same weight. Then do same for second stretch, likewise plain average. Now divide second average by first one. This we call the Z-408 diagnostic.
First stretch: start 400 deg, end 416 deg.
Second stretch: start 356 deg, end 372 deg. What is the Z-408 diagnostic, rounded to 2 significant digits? 0.81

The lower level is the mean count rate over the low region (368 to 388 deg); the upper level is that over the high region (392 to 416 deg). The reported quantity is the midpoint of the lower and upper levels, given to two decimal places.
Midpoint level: 8.12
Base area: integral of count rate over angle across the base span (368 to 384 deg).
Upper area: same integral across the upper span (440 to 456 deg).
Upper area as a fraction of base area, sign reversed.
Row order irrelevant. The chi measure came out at -1.13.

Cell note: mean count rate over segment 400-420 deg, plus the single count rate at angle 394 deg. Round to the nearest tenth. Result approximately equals 17.4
